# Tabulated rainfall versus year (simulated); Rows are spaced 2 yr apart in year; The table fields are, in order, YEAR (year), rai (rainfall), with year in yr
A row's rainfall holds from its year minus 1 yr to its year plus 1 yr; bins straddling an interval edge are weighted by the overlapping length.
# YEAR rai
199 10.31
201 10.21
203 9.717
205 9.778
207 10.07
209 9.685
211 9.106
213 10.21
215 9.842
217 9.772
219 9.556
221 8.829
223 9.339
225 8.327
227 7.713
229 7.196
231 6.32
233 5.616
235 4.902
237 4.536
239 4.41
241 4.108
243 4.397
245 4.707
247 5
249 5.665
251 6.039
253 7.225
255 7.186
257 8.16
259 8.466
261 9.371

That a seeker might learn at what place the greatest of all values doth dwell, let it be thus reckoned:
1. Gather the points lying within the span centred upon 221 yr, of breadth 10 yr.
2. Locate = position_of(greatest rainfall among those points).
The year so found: 217 yr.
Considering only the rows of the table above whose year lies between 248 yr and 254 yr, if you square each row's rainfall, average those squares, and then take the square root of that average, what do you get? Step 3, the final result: 6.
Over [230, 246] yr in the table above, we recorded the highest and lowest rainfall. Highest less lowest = 2.2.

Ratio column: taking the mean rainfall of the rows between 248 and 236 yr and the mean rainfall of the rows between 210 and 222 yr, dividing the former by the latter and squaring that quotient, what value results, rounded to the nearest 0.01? 0.22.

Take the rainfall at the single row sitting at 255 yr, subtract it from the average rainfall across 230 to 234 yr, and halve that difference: -0.6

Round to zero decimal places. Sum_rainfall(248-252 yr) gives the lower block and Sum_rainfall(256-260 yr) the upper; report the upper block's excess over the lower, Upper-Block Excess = 5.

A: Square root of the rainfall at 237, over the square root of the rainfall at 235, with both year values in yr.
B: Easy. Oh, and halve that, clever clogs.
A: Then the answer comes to 0.48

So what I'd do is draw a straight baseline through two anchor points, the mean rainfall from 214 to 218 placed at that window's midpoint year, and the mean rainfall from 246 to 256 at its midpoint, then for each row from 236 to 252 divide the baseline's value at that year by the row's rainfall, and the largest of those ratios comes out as 1.76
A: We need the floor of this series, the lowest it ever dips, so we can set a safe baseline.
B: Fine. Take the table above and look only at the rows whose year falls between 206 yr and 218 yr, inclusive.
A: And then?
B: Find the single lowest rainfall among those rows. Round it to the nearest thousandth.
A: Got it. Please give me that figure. 9.106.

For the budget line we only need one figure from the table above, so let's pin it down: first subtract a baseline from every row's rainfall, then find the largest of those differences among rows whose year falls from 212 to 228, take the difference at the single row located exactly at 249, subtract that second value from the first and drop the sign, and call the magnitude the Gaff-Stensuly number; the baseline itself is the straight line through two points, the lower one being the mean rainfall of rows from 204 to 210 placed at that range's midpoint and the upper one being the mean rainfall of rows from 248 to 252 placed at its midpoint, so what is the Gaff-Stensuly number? 1.3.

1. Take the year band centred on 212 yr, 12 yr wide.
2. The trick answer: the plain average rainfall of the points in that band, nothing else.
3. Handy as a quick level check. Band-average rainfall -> 10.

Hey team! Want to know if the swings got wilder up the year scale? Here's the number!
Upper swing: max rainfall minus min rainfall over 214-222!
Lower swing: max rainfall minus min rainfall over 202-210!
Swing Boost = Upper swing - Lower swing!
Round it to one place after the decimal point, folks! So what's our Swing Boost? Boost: 0.6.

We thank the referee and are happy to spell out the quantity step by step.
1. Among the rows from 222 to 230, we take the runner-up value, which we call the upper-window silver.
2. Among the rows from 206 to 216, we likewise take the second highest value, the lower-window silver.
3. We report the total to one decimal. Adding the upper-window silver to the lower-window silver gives 18.4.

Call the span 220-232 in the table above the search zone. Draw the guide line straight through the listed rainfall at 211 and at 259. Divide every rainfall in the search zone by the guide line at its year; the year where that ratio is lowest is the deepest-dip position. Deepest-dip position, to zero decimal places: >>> 231 yr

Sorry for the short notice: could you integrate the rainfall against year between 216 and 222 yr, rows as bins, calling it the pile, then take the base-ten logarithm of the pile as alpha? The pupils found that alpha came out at 1.75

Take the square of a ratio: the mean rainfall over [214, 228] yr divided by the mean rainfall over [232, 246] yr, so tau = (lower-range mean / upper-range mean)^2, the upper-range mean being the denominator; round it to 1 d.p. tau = 3.8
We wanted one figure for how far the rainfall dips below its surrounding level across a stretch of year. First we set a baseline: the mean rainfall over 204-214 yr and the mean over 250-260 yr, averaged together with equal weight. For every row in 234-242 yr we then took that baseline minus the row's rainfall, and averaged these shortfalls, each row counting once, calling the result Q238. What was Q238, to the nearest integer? 4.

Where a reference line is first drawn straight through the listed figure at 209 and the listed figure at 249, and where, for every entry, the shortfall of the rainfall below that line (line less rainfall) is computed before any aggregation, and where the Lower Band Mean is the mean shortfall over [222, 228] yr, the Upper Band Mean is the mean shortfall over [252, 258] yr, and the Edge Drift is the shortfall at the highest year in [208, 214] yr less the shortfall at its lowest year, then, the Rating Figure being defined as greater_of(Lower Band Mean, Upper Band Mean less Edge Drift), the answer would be -0.4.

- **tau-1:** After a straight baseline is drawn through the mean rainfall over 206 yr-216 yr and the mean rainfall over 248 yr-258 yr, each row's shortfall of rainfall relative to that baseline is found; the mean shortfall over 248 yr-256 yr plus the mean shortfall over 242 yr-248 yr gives 3.1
